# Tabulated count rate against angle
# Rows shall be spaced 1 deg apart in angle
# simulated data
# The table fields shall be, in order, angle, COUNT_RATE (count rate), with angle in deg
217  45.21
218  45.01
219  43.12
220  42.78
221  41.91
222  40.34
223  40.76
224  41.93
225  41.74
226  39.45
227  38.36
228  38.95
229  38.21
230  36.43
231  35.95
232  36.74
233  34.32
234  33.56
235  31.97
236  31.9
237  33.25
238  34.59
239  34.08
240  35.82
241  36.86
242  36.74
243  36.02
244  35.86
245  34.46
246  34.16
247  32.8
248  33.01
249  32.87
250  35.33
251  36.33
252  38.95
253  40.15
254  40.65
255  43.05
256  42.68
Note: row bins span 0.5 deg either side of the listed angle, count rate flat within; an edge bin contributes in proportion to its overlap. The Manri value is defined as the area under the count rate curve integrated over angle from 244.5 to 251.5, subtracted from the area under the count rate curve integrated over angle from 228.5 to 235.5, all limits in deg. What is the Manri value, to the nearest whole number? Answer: 8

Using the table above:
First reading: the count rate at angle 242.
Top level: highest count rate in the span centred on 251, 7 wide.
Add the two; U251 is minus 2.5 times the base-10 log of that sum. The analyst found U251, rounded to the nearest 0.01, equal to -4.72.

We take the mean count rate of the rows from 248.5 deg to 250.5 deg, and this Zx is 34.1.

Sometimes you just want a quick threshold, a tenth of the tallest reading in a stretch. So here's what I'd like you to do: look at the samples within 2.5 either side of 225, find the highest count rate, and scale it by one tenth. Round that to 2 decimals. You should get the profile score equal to 4.19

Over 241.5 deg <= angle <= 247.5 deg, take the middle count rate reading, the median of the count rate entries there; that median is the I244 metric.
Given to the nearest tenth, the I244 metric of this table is 35.2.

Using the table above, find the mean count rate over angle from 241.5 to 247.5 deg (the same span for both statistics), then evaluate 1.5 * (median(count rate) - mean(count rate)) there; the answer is 0.23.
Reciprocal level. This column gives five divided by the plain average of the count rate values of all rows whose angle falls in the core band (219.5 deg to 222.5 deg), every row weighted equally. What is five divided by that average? 0.120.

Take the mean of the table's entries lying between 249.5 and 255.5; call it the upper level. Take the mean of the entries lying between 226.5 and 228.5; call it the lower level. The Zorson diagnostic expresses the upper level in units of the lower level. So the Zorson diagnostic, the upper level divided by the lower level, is 1.01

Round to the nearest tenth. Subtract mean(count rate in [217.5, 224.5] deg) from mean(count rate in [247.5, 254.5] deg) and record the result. -5.5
